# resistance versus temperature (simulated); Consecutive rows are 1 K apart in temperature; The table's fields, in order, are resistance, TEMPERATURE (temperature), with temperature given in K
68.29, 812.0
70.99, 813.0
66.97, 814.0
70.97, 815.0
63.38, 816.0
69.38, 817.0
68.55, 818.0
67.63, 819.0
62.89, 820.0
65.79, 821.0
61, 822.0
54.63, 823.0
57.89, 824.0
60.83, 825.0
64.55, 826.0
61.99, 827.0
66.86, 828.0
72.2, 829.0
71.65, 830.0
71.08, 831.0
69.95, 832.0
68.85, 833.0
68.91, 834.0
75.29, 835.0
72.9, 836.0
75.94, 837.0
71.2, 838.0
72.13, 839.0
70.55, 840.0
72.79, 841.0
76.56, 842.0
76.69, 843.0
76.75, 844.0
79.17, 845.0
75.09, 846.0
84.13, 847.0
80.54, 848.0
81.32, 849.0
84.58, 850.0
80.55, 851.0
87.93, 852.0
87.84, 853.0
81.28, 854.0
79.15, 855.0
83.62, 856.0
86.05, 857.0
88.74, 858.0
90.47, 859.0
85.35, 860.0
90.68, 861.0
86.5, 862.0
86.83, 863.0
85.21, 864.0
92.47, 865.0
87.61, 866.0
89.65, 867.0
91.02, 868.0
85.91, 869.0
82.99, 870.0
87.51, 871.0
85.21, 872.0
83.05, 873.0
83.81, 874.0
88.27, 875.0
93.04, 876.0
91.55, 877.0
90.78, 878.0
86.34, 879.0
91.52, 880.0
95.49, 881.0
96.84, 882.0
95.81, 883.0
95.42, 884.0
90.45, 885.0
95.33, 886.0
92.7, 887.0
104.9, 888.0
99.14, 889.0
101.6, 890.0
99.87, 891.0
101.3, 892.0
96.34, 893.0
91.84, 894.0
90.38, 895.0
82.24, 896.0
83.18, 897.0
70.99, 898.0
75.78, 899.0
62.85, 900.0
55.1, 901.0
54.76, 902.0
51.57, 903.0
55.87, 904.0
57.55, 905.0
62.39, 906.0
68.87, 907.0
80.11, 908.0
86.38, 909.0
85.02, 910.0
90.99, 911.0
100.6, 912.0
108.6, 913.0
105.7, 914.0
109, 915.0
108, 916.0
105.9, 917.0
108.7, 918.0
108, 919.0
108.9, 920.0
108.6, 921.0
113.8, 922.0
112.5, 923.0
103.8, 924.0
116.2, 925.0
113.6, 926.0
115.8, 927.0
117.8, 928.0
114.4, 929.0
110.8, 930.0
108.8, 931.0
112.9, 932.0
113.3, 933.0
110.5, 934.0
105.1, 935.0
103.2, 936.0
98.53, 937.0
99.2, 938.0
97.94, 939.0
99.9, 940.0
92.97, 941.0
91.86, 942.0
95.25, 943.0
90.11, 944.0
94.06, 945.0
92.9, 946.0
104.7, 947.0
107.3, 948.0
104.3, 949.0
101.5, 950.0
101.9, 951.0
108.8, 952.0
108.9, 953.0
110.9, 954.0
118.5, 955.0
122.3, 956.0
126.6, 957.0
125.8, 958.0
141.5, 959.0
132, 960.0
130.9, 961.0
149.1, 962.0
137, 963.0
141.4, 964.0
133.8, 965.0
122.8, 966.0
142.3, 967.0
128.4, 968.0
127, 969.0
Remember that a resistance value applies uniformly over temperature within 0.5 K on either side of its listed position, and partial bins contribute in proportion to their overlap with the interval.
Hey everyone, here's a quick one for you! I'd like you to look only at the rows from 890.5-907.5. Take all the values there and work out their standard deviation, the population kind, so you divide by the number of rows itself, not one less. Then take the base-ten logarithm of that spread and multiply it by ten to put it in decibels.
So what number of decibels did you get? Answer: 12.2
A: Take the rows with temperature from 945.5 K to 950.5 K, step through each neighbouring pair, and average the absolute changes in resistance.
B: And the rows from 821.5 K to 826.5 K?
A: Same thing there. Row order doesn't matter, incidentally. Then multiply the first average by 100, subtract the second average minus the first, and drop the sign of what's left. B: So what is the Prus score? 506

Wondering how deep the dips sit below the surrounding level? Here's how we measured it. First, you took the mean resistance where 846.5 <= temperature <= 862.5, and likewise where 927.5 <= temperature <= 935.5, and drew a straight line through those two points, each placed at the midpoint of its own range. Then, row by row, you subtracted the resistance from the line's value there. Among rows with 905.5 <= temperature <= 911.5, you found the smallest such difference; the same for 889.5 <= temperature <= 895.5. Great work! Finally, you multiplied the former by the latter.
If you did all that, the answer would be -59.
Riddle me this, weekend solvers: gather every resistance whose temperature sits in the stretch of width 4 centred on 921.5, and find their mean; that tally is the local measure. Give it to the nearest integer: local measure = 111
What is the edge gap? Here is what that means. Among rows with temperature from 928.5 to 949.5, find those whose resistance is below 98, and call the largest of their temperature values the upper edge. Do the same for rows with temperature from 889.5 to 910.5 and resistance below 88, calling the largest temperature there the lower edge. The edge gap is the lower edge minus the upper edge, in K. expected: -36 K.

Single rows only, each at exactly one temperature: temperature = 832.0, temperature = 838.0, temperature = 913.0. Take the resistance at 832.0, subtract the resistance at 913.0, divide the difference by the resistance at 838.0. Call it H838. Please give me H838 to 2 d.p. -0.54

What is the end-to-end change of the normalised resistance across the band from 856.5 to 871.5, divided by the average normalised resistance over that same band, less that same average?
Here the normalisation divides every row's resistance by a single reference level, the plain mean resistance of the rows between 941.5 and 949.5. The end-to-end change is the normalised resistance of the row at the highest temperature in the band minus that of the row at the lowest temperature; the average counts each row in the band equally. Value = -0.9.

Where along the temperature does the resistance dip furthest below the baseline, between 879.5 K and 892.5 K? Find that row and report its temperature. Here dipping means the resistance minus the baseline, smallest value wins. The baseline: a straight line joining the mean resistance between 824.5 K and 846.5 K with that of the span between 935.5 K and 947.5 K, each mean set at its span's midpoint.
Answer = 885.0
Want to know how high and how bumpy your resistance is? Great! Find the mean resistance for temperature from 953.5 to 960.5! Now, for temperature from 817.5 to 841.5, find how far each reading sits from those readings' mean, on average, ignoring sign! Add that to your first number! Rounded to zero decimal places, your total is 130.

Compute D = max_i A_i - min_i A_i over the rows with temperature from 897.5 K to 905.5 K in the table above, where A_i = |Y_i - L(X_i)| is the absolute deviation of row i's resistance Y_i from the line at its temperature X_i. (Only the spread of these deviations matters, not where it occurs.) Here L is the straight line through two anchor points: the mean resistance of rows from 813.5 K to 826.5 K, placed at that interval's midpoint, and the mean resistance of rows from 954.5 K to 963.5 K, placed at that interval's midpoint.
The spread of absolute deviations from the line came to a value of 26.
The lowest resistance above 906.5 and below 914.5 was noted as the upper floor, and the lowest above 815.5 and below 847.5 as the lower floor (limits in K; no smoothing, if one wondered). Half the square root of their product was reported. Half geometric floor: 31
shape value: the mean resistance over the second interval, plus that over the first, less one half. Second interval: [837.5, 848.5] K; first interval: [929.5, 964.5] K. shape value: 187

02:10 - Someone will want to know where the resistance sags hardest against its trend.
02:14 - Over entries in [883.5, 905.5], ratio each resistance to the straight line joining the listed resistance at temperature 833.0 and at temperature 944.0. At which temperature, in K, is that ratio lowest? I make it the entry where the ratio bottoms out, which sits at 903.0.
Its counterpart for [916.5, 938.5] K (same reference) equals 937.0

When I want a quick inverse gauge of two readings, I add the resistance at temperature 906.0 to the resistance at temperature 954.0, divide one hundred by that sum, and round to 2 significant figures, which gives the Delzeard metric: 0.58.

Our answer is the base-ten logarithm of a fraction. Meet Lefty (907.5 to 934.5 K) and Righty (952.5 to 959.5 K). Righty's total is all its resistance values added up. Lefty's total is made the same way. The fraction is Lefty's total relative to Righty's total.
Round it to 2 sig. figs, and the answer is 0.53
